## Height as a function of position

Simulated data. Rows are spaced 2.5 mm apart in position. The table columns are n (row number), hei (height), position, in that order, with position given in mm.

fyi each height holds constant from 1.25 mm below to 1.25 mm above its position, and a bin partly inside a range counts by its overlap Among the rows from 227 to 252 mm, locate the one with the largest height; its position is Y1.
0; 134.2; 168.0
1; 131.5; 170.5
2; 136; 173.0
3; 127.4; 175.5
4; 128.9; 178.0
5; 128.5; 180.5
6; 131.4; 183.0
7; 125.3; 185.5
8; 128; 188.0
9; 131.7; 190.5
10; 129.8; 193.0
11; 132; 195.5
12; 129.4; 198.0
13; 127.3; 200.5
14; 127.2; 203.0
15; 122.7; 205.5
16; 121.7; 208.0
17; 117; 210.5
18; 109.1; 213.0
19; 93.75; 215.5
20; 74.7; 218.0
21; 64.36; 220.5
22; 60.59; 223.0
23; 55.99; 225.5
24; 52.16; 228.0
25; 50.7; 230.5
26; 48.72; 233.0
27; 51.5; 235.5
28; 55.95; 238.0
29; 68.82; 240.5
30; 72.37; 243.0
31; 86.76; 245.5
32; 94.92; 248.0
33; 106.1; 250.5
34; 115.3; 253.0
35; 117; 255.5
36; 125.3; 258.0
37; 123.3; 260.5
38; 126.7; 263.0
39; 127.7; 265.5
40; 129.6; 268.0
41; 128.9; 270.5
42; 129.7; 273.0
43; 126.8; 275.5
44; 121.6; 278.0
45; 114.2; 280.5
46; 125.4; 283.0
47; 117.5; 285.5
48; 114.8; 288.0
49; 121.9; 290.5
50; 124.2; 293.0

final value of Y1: 250.5 mm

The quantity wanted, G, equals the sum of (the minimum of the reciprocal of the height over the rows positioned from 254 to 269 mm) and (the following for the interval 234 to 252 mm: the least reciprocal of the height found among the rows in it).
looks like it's 0.0171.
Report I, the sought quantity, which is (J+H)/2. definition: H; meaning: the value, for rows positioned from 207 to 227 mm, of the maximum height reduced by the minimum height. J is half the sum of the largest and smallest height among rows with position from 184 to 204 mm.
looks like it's 97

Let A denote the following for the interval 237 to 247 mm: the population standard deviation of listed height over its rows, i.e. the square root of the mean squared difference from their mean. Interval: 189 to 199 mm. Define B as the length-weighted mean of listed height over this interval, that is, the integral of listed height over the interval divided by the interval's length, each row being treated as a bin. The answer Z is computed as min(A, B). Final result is 11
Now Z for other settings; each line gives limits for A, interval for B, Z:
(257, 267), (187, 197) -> 2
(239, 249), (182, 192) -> 11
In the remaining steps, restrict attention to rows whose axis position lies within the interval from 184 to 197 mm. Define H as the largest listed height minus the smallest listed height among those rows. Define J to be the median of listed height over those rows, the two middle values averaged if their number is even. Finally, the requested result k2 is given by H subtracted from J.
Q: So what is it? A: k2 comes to 123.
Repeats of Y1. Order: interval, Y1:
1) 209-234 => 210.5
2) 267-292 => 273.0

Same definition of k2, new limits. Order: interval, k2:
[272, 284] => 110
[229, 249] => 16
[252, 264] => 112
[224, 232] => 47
